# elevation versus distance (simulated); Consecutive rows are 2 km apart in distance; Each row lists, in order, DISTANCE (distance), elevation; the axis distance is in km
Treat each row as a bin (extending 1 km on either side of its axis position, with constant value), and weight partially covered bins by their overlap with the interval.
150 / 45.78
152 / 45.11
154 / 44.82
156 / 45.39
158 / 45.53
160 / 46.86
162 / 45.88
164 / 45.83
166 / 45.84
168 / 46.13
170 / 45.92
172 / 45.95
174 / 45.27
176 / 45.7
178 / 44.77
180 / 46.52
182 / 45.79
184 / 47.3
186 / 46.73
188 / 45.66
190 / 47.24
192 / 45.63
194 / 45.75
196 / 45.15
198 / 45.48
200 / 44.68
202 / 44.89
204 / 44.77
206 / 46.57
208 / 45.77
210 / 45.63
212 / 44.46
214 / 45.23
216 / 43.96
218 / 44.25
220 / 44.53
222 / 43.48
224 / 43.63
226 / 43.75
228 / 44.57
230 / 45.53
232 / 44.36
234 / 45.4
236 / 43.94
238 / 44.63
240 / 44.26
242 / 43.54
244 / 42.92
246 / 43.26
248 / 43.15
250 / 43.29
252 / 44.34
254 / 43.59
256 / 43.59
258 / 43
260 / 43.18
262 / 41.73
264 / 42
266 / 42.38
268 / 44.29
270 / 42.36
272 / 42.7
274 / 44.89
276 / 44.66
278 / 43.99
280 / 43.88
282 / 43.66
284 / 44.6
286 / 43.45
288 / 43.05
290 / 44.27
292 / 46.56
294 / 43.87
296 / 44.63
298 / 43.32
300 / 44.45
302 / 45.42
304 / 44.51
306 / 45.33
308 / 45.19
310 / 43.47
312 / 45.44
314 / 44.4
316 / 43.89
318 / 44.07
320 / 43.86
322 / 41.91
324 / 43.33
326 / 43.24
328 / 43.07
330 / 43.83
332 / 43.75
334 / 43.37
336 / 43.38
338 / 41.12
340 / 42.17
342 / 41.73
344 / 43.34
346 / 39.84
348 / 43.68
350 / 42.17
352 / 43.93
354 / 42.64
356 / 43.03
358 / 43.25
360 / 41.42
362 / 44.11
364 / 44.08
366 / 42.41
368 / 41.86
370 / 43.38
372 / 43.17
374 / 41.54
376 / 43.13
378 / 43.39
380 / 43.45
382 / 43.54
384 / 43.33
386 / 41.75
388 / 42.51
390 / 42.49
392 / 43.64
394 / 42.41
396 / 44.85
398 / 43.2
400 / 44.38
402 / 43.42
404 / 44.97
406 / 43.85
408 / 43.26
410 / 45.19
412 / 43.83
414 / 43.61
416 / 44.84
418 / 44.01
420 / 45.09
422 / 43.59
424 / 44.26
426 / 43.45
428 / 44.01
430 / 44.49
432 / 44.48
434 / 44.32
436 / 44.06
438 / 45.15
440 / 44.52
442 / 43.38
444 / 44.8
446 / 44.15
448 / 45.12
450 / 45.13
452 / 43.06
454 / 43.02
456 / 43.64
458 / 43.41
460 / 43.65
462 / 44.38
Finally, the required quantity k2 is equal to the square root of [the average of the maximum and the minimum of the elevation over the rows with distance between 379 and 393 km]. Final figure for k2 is 6.53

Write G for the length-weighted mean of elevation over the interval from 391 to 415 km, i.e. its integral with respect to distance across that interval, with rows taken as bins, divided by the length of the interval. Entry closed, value 43.9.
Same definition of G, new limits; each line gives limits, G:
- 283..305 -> 44.4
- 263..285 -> 43.6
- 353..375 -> 42.8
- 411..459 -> 44.1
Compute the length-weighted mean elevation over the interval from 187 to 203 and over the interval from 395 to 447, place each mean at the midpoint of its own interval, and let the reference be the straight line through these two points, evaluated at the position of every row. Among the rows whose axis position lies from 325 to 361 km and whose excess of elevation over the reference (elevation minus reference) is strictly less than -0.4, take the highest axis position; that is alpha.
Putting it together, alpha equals 360 km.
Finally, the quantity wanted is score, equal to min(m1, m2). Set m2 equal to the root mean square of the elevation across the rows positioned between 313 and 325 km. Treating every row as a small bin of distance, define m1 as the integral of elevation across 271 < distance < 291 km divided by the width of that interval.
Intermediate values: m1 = 43.9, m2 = 43.6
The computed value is 43.6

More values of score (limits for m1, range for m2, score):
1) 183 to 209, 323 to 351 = 42.7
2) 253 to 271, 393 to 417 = 42.9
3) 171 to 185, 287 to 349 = 43.7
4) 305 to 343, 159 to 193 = 43.5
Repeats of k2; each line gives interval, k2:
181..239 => 6.74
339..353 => 6.47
